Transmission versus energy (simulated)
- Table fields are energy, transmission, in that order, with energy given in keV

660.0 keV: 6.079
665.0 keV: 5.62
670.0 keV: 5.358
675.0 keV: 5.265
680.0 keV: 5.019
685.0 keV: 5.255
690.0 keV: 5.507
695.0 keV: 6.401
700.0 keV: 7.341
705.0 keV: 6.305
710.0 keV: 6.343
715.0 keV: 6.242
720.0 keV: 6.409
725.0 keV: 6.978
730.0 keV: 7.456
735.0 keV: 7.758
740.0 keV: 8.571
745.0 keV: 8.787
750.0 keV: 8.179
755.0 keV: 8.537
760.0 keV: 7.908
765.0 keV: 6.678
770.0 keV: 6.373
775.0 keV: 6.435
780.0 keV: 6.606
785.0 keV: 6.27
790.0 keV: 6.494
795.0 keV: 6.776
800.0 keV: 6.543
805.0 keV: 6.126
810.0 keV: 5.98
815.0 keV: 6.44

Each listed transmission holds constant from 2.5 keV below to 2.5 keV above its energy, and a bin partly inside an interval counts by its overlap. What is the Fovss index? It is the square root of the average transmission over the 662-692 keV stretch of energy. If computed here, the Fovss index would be 2.31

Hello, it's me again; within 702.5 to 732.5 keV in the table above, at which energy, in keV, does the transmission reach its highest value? 730.0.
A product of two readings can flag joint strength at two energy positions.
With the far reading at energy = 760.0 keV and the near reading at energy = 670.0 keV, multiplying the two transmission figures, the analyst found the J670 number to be 42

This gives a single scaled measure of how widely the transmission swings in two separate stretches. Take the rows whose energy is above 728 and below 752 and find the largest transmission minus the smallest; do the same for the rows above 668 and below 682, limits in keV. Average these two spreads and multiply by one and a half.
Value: 1.25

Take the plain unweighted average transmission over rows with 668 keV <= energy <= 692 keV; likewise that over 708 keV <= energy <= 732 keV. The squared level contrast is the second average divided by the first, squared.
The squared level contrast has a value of 1.60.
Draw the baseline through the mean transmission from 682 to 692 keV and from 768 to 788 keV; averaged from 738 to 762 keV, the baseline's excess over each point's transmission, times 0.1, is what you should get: -0.23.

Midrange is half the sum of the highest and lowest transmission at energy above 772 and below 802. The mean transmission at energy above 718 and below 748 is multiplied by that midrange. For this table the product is 50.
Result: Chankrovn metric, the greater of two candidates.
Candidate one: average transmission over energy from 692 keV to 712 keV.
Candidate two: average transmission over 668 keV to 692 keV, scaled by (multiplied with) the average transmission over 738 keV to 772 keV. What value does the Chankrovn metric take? 41.5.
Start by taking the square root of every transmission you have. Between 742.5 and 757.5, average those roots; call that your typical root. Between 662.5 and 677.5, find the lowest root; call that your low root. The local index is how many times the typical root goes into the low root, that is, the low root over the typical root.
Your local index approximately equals 0.79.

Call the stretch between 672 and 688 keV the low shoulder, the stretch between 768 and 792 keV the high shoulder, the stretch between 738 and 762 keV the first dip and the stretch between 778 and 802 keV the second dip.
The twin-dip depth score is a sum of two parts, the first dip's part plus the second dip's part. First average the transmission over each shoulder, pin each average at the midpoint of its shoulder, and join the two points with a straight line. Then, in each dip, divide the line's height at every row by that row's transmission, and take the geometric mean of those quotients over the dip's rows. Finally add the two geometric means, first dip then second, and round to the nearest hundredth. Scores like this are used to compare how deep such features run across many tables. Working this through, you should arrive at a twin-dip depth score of 1.73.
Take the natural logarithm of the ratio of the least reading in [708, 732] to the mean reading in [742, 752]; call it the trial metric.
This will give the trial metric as -0.31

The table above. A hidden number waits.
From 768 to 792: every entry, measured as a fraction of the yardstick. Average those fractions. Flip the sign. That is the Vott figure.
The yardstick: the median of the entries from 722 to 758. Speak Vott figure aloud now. -0.79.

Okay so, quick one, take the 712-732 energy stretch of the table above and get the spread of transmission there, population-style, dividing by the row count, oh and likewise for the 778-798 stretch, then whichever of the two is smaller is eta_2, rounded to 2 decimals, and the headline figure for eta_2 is 0.18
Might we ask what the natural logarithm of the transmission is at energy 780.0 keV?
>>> 1.89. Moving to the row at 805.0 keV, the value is 1.81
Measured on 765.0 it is 1.90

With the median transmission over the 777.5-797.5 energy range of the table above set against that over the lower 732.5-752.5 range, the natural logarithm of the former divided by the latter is -0.246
